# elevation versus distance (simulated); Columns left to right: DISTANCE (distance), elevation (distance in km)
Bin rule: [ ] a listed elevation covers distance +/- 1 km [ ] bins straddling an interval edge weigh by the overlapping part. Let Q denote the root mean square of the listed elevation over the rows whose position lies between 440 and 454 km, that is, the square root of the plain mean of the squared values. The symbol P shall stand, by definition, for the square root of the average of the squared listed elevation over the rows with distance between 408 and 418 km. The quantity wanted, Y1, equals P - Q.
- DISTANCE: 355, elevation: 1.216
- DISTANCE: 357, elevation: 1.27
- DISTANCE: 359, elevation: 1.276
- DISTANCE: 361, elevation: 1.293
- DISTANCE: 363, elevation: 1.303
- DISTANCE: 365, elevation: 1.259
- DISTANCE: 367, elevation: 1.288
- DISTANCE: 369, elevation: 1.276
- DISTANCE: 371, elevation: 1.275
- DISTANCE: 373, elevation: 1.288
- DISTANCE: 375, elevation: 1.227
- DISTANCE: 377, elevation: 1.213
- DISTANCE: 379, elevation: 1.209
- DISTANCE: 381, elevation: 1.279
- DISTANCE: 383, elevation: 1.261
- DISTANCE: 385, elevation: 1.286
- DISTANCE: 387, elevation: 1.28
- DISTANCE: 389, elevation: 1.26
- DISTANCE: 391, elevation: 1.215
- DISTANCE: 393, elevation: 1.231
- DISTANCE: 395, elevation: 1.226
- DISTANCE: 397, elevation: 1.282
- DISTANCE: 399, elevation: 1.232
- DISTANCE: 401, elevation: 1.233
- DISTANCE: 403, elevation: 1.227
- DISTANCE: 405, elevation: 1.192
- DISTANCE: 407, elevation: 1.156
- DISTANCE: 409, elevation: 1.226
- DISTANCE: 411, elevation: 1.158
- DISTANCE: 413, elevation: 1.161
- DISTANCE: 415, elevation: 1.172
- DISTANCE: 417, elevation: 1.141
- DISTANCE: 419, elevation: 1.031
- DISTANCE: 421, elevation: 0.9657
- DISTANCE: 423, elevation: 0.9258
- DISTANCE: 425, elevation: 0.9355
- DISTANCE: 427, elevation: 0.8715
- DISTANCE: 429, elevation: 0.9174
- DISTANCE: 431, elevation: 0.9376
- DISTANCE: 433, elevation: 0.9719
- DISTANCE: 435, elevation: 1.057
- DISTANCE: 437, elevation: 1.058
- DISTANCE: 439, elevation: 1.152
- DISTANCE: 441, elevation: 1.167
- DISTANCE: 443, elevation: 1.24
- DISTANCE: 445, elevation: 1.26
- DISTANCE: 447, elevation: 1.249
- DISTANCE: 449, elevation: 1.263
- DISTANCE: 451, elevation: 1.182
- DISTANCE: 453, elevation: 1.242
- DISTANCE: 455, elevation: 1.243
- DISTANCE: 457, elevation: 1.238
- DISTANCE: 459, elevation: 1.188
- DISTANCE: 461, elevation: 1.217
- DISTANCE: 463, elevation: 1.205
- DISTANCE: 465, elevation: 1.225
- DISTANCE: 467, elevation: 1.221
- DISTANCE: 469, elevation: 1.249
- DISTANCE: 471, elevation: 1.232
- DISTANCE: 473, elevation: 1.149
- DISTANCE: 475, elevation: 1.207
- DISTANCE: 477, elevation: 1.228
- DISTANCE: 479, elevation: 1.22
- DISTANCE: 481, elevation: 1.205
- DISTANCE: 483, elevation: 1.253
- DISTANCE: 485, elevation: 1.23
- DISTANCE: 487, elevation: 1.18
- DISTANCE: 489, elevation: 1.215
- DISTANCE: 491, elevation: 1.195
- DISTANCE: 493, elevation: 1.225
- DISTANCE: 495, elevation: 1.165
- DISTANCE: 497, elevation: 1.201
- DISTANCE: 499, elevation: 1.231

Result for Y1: -0.06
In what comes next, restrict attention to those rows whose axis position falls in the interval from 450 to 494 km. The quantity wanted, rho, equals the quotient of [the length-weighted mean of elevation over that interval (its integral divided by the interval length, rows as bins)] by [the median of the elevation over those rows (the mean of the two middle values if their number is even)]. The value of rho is 1.00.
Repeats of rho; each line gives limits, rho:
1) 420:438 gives 1.02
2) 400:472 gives 0.96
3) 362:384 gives 0.99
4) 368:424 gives 0.98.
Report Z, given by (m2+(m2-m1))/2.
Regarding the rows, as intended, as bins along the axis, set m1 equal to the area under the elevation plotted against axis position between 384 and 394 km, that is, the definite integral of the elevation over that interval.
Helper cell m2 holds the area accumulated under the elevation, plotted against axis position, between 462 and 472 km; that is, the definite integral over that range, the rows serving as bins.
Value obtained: 6.0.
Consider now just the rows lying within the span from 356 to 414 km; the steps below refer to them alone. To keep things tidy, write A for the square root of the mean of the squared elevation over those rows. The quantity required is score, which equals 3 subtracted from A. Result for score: -1.76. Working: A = 1.24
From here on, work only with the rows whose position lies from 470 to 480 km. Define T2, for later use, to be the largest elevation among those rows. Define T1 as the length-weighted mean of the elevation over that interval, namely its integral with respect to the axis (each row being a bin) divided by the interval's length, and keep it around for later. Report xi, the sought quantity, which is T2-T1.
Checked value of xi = 0.02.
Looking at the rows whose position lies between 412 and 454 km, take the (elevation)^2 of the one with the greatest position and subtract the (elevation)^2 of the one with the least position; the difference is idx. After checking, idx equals 0.19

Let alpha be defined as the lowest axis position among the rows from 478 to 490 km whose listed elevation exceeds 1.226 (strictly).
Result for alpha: 483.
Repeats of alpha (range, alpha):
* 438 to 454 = 443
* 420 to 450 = 443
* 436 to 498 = 443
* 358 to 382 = 359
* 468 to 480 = 469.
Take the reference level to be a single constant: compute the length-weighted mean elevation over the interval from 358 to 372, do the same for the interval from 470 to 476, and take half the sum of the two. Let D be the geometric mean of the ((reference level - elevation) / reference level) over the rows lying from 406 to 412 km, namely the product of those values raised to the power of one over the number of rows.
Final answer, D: 0.035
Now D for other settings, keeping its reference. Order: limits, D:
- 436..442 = 0.084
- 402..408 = 0.029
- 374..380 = 0.017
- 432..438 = 0.166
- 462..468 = 0.016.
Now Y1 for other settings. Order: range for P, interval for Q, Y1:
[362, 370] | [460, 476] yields 0.07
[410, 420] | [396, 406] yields -0.10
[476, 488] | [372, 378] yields -0.02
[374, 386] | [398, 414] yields 0.05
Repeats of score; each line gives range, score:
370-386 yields -1.74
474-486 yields -1.78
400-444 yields -1.91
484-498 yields -1.80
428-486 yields -1.82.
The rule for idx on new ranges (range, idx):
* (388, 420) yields -0.52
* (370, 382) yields 0.01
